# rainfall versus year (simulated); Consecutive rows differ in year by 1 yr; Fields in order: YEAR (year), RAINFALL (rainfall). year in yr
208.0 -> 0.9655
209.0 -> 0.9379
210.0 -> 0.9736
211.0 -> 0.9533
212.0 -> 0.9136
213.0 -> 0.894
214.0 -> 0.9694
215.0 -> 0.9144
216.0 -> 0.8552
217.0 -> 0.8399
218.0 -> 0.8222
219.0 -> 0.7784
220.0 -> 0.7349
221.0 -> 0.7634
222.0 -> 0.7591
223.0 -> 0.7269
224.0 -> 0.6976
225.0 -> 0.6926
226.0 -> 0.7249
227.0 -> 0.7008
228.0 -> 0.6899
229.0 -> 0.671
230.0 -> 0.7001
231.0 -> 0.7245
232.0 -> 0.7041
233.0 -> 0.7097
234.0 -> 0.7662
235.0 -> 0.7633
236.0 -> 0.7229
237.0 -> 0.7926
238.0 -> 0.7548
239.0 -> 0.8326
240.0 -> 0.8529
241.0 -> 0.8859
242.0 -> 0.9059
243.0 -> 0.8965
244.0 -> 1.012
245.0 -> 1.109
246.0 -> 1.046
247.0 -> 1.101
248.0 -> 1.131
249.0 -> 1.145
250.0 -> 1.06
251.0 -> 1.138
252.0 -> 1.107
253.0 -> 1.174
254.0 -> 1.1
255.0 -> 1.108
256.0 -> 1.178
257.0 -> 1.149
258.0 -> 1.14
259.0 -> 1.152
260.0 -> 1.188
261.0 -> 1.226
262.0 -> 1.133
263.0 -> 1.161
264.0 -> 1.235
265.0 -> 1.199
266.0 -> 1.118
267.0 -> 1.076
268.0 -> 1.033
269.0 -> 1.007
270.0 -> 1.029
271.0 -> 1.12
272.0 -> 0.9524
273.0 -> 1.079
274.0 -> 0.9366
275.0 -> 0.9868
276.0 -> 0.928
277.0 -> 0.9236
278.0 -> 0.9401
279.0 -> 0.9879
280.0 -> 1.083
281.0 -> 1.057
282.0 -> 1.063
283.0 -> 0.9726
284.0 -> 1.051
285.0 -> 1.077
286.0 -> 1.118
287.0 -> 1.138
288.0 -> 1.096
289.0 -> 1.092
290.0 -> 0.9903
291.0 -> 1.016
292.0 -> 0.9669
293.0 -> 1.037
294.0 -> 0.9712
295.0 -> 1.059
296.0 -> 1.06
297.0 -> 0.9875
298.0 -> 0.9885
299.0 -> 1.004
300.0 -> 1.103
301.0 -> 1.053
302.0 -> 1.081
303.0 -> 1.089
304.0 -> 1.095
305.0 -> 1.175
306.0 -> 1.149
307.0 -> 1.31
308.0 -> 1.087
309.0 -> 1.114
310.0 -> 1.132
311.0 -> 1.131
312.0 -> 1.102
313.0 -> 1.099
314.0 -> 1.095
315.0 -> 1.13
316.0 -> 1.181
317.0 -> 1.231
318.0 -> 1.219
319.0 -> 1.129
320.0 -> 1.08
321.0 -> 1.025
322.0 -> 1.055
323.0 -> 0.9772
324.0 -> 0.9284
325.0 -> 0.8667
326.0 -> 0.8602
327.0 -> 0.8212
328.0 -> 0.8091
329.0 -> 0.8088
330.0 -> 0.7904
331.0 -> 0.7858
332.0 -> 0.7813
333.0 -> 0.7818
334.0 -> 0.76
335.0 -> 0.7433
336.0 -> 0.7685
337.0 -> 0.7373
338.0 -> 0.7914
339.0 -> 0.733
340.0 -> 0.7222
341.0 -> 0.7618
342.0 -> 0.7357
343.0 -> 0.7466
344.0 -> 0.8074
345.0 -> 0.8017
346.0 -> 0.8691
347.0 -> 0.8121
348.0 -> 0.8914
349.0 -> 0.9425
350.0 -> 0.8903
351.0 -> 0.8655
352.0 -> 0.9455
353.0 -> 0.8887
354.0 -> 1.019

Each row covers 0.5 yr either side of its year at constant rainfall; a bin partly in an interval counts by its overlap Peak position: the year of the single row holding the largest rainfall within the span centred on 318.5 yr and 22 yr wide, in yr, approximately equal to 317.0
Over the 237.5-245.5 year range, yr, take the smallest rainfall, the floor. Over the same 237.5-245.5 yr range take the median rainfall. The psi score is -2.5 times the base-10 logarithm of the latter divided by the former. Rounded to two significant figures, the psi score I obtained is -0.18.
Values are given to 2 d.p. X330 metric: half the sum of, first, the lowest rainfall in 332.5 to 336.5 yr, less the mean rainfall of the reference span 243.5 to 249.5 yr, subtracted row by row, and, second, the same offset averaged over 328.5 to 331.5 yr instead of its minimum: -0.32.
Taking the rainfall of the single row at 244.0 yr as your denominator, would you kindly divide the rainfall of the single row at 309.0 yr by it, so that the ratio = 1.10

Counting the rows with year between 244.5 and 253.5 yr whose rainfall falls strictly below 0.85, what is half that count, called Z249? 0.0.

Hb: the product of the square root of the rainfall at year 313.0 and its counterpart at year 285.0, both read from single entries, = 1.09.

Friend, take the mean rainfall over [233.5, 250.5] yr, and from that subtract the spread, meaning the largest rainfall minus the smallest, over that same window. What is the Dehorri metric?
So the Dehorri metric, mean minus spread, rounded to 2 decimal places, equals 0.51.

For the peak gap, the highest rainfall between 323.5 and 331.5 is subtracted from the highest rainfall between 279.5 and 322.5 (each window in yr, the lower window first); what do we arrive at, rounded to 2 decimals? 0.38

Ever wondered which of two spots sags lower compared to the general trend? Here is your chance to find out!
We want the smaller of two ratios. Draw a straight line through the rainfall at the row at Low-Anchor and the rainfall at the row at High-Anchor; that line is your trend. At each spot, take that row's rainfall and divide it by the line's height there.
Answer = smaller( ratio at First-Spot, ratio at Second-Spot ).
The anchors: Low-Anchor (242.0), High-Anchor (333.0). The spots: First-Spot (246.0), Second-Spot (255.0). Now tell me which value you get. 1.16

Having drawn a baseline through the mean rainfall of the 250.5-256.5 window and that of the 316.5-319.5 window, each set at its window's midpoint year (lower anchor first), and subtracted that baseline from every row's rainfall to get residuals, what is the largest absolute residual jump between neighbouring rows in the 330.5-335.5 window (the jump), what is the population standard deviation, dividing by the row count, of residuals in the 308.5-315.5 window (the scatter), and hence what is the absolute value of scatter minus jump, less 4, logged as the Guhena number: -3.99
